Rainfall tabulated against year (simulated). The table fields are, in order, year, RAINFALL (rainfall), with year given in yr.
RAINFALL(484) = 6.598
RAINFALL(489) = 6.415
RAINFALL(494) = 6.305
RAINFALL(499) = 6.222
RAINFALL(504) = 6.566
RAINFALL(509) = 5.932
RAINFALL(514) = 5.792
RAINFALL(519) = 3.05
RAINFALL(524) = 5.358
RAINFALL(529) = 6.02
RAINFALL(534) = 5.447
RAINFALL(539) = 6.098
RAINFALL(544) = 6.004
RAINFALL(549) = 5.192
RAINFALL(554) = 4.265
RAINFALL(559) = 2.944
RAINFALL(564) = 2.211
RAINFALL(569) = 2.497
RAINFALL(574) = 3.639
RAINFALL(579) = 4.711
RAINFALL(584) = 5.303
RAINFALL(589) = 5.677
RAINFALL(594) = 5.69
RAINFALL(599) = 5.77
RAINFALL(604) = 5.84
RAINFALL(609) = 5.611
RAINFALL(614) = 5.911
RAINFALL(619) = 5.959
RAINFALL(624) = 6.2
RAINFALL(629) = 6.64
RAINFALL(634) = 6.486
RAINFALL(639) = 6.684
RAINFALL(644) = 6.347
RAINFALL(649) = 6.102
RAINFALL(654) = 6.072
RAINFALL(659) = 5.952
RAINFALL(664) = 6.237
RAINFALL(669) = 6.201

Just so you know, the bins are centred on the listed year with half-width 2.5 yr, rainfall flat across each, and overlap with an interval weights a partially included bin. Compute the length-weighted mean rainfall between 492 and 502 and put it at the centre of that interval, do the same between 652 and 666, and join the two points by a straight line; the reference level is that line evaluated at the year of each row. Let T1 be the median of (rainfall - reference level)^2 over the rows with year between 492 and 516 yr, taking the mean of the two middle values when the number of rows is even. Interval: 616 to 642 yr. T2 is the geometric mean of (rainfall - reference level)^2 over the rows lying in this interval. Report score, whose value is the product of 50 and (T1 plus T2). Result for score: 8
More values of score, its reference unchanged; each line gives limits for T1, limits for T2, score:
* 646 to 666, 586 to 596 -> 12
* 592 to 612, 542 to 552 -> 20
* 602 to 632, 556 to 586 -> 273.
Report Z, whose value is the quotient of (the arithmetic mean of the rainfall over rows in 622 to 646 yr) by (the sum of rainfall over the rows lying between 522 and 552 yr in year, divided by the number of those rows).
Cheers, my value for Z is 1.1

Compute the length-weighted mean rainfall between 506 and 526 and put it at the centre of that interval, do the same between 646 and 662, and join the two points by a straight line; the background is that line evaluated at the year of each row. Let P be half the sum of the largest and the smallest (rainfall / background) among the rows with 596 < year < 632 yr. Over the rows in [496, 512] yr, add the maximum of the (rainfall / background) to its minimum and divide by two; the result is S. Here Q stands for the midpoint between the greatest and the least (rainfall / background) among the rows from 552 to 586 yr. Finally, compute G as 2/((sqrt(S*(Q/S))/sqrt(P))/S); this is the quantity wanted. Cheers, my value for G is 3.1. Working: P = 1.05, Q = 0.68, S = 1.25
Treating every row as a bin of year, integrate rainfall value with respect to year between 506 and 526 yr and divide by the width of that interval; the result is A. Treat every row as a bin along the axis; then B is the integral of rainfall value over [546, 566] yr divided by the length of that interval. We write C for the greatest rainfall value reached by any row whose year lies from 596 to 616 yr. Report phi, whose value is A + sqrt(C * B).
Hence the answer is 9.8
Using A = 5.1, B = 3.7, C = 5.911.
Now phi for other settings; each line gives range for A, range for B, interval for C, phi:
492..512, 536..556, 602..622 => 11.9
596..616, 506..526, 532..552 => 11.3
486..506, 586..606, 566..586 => 11.9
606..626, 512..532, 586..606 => 11.3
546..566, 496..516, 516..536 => 9.8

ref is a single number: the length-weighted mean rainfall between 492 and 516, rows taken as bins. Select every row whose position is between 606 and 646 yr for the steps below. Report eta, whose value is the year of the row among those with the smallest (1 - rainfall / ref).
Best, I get 639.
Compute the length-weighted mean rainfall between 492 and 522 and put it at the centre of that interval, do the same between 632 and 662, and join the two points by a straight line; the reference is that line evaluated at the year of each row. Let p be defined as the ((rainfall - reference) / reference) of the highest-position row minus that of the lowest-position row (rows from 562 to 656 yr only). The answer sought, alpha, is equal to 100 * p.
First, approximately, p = 0.59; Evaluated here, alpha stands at 59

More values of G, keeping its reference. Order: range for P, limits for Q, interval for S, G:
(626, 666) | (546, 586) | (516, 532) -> 2.2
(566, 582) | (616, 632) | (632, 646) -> 1.7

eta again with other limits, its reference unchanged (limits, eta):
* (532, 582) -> 539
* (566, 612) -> 604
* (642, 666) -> 644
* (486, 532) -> 504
